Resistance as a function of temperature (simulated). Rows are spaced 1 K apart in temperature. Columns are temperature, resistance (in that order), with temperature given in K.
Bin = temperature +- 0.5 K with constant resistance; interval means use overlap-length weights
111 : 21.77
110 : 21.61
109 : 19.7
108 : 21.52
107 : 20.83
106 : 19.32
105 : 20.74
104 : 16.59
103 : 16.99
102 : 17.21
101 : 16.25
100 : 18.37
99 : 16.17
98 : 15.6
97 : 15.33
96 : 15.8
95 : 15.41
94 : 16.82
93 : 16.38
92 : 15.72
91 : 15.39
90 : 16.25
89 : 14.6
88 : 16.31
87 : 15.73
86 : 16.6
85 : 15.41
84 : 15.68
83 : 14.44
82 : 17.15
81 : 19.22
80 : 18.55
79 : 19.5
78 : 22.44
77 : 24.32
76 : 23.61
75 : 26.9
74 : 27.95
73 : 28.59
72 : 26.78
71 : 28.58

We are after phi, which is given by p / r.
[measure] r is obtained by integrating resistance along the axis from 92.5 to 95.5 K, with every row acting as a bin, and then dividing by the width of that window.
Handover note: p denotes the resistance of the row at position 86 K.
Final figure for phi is 1.02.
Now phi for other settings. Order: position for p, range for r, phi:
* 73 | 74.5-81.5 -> 1.30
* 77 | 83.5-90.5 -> 1.54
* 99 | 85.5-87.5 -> 1.00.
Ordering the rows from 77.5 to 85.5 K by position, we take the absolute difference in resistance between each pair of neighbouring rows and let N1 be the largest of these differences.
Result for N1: 2.9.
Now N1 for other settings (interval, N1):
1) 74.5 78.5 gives 3.3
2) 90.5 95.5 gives 1.4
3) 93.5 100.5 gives 2.2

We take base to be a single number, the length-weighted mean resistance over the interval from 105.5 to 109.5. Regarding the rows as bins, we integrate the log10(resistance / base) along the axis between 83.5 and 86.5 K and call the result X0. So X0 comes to -0.32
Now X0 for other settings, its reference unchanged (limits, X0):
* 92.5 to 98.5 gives -0.65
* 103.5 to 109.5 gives -0.08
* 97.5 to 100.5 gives -0.26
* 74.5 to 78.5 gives 0.31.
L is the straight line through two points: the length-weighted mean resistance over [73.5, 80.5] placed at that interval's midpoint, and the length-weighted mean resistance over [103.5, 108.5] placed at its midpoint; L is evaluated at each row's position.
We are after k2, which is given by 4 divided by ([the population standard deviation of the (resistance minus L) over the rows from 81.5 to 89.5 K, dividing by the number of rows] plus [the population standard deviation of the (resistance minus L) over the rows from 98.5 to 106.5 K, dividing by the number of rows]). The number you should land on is 1.6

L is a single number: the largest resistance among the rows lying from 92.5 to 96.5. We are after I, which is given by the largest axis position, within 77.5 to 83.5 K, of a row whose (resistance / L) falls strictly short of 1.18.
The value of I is 83 K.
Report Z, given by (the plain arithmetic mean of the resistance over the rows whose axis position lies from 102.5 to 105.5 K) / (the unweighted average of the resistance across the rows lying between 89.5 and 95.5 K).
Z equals 1.13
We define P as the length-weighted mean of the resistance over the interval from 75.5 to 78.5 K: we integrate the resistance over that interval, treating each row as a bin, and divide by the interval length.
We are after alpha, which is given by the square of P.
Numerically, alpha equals 550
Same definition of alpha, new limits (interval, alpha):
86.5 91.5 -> 245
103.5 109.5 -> 391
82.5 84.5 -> 227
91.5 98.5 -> 252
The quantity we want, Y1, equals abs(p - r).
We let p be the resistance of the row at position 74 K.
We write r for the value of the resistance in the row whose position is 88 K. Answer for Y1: 12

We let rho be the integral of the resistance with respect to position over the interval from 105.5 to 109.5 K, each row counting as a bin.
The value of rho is 81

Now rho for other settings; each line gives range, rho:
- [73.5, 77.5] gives 103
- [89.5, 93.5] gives 64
